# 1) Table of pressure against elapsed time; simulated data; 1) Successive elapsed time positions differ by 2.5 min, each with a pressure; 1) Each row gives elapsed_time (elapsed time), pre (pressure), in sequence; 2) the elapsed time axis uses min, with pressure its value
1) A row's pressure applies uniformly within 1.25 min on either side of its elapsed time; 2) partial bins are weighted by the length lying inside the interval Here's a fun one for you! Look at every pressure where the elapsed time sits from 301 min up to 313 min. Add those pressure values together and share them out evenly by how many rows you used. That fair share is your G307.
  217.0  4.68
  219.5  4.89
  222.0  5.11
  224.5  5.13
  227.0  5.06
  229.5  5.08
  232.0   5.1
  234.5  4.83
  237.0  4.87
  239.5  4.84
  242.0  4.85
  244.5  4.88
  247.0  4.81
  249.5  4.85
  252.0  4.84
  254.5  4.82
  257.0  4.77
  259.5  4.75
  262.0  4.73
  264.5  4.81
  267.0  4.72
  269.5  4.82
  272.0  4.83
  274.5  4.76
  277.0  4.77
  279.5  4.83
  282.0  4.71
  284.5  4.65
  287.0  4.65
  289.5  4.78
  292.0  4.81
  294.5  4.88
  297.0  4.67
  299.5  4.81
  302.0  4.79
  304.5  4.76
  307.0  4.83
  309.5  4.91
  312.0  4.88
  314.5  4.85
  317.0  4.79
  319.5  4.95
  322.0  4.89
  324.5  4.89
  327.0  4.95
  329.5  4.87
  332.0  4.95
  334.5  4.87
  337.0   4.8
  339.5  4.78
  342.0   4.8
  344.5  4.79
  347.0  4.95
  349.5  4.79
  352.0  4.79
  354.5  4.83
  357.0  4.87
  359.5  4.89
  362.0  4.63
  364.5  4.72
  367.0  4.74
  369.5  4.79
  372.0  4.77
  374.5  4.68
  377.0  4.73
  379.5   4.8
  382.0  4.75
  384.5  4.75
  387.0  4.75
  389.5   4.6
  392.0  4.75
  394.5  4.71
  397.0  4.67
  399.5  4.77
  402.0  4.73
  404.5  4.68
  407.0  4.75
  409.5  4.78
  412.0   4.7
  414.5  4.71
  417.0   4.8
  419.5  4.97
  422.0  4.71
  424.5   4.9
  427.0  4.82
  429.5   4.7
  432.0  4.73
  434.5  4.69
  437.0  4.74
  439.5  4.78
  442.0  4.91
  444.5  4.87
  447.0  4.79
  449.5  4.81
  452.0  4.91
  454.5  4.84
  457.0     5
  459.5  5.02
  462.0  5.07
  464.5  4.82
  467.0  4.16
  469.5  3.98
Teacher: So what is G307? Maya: 4.83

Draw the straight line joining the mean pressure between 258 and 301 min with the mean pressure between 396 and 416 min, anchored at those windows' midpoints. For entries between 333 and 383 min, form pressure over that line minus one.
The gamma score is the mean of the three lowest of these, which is -0.013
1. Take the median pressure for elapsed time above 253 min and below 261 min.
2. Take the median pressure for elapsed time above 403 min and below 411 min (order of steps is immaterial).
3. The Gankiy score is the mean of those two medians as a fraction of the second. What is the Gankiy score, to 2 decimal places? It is 1.00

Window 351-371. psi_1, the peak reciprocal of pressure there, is 0.216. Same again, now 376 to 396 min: 0.217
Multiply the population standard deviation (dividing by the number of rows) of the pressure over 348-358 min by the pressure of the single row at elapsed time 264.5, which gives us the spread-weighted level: 0.16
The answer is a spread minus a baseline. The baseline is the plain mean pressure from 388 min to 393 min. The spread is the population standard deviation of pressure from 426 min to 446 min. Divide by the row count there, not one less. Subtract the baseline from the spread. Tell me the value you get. -4.60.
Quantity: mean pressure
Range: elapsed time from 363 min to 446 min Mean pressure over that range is 4.76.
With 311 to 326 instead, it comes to 4.88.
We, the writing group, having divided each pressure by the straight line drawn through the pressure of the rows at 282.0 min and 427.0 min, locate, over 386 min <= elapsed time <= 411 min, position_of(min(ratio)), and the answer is 389.5 min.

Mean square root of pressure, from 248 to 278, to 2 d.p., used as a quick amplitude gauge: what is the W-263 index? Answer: 2.19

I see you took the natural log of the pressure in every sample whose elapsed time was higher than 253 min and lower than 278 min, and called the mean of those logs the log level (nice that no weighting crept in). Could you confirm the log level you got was 1.56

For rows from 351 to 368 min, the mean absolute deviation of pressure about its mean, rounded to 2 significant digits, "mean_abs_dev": 0.073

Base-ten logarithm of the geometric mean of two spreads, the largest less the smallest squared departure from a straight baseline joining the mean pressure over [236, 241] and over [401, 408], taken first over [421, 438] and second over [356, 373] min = -1.58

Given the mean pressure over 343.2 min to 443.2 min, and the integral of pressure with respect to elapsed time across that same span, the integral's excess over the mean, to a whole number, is 472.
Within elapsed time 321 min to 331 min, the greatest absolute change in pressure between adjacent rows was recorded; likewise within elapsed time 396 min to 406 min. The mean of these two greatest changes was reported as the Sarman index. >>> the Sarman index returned 0.09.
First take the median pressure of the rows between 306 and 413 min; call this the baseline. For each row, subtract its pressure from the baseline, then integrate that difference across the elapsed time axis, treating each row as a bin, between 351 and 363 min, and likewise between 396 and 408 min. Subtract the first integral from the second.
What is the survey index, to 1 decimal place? 1.0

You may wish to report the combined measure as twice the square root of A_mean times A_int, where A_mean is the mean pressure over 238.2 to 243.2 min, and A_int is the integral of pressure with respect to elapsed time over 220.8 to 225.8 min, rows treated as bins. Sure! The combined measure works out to 22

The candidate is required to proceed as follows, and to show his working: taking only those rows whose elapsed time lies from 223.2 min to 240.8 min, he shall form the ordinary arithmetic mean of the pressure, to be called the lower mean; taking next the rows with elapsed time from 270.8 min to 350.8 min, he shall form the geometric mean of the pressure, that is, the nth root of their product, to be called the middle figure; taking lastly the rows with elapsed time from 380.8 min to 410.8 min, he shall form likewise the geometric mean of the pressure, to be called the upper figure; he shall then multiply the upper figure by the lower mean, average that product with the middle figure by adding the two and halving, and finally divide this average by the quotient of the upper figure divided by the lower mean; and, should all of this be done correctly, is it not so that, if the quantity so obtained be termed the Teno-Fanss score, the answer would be 15.0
